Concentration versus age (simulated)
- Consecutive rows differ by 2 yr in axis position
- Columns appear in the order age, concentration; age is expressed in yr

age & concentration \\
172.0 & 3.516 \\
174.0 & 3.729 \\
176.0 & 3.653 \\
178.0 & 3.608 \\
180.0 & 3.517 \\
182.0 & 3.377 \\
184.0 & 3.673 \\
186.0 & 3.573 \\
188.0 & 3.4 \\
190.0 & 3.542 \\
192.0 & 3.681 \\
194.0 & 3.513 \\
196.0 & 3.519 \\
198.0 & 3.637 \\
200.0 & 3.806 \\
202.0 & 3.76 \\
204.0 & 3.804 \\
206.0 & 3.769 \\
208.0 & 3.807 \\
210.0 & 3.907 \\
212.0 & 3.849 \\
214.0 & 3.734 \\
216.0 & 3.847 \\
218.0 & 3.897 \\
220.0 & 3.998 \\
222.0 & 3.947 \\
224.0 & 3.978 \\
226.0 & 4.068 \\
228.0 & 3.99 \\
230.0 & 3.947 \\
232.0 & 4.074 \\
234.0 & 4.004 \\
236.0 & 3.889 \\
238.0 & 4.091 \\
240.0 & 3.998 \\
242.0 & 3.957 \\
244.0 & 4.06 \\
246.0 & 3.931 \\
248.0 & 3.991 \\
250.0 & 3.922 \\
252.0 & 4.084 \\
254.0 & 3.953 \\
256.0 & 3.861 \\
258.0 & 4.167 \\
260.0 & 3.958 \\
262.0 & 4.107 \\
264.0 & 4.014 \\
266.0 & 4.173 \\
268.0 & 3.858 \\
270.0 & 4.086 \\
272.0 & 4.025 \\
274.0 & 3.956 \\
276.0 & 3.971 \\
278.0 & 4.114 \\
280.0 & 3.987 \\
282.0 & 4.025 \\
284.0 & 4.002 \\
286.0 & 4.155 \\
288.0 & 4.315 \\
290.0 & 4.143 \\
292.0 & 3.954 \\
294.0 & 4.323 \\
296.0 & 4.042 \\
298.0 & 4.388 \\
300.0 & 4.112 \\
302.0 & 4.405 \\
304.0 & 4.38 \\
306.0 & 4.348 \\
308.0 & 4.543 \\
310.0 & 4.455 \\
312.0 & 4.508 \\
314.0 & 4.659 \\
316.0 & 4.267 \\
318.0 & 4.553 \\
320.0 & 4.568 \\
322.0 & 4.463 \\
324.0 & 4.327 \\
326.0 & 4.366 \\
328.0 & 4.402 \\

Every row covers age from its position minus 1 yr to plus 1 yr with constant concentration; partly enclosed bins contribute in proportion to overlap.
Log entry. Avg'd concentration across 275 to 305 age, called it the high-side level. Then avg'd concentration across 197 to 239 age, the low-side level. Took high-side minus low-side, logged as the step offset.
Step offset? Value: 0.26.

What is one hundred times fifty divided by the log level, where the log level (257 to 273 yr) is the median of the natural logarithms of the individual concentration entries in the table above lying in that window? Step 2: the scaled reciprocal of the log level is 3571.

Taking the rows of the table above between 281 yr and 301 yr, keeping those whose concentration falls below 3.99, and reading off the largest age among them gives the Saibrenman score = 292.0 yr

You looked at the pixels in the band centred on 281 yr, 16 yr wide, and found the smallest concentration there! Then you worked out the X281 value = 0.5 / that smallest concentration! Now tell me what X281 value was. 0.126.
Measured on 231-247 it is 0.129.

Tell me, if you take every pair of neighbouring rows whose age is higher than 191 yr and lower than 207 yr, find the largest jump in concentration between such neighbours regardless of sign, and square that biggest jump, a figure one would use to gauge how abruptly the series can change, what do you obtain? 0.029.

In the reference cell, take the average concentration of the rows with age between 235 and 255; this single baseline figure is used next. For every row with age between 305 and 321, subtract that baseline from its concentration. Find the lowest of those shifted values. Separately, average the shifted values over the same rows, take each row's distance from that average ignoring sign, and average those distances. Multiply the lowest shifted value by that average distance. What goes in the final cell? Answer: 0.027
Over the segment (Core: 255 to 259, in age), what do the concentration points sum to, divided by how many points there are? 4.01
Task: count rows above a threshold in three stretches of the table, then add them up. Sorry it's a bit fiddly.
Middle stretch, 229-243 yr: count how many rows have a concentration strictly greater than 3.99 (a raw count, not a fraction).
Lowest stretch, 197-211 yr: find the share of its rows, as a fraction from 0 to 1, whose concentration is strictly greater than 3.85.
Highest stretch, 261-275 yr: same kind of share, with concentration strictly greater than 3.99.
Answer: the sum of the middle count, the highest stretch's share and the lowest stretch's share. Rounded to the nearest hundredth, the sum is 4.86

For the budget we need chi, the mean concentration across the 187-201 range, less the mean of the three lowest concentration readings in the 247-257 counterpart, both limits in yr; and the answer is -0.33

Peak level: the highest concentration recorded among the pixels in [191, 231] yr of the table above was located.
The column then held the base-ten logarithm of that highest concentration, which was 0.609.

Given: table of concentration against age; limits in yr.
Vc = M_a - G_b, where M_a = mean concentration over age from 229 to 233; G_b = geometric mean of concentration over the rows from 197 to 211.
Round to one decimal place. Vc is 0.2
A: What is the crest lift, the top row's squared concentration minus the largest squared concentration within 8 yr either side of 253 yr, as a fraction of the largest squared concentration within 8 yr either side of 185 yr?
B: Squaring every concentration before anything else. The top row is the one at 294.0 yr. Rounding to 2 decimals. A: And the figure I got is 0.10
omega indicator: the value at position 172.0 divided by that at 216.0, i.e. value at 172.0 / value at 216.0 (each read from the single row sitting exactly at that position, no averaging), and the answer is 0.91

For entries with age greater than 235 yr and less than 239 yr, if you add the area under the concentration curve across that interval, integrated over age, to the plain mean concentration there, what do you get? 19.95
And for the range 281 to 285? 20.07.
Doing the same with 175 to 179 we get 18.15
